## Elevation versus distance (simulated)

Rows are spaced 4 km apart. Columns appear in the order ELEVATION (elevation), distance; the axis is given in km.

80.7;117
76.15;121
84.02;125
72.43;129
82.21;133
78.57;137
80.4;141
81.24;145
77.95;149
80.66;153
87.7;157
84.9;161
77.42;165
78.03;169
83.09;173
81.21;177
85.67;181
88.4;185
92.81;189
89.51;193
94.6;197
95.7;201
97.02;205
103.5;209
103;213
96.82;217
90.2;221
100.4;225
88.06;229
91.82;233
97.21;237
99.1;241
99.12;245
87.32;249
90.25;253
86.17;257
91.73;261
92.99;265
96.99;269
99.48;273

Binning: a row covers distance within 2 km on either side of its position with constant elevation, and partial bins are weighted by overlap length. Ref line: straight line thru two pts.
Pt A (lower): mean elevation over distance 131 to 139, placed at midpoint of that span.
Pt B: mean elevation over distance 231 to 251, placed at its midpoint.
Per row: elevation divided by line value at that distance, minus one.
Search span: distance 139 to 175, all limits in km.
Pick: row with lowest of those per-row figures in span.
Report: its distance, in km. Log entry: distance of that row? 165 km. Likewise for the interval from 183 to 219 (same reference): 193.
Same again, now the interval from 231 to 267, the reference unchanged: 257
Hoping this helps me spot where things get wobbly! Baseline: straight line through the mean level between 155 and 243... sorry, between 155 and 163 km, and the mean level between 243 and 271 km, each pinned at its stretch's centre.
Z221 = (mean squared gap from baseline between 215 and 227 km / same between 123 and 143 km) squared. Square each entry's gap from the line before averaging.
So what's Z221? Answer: 1.4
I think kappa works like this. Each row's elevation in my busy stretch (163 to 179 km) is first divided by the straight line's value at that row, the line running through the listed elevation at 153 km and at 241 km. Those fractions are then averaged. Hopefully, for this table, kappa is 0.95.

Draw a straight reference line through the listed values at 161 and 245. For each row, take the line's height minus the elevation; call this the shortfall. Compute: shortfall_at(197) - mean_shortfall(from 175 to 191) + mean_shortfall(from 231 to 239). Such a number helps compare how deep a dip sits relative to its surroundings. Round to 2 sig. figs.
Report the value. -2.3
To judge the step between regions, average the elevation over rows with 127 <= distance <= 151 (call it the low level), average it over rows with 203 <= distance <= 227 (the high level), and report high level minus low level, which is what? 20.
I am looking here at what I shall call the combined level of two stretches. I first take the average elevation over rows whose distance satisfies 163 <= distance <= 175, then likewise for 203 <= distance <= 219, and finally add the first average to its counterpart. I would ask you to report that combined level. 180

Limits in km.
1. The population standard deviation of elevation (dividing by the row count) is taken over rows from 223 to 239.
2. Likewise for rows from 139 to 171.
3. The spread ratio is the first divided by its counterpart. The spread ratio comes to 1.4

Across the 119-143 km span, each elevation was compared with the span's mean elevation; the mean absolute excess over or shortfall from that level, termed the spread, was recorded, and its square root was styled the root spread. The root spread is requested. 1.80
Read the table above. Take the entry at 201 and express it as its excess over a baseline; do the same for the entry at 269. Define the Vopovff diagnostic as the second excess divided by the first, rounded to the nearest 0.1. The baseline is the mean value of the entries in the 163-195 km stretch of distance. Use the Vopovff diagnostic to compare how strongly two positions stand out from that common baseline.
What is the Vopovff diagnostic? 1.1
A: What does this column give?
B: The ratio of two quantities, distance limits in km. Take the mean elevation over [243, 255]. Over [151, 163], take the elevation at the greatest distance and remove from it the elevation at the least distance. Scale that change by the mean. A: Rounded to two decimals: 0.05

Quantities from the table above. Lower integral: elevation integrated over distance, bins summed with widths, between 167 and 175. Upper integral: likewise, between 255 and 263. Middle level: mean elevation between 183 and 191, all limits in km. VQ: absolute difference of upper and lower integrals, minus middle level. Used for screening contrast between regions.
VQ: -23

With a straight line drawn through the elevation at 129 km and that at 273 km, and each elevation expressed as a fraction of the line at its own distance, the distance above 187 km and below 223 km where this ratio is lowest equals 221 km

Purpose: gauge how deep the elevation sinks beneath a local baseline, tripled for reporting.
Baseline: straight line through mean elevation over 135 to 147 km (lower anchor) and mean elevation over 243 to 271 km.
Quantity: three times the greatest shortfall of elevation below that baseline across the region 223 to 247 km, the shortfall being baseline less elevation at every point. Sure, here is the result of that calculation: 3.4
